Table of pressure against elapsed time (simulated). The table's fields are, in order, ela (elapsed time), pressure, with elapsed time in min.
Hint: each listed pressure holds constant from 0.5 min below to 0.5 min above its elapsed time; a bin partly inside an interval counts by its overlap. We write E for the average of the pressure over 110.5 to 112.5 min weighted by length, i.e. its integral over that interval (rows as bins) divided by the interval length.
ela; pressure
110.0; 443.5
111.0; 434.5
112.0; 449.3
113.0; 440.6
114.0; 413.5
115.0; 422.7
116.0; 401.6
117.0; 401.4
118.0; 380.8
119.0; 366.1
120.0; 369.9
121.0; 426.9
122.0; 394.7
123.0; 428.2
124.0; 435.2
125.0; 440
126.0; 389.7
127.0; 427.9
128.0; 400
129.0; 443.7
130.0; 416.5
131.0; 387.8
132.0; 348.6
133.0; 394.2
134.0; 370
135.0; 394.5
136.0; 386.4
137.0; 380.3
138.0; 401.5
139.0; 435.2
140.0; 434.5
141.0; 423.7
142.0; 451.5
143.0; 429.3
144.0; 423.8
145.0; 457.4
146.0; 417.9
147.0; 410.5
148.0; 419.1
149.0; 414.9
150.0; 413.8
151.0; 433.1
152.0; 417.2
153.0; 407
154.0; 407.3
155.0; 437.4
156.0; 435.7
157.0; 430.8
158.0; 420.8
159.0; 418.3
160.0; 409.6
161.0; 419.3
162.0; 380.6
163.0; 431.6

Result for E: 442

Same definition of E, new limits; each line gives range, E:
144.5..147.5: 429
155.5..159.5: 426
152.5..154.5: 407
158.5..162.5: 407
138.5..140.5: 435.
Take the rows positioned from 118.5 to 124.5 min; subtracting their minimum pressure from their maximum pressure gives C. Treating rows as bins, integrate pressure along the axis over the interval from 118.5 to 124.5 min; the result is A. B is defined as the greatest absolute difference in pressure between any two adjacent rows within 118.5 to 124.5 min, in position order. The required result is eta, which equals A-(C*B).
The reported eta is -1518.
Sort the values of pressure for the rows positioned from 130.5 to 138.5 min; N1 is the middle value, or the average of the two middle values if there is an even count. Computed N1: 387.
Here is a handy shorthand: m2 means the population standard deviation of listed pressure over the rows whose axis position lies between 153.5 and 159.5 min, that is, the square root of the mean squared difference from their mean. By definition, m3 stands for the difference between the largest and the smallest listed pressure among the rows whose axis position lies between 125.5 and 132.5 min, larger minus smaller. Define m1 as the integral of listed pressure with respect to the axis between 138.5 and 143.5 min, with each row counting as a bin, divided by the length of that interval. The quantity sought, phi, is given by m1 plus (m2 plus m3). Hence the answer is 541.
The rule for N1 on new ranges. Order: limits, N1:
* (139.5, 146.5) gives 429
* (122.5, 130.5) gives 428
